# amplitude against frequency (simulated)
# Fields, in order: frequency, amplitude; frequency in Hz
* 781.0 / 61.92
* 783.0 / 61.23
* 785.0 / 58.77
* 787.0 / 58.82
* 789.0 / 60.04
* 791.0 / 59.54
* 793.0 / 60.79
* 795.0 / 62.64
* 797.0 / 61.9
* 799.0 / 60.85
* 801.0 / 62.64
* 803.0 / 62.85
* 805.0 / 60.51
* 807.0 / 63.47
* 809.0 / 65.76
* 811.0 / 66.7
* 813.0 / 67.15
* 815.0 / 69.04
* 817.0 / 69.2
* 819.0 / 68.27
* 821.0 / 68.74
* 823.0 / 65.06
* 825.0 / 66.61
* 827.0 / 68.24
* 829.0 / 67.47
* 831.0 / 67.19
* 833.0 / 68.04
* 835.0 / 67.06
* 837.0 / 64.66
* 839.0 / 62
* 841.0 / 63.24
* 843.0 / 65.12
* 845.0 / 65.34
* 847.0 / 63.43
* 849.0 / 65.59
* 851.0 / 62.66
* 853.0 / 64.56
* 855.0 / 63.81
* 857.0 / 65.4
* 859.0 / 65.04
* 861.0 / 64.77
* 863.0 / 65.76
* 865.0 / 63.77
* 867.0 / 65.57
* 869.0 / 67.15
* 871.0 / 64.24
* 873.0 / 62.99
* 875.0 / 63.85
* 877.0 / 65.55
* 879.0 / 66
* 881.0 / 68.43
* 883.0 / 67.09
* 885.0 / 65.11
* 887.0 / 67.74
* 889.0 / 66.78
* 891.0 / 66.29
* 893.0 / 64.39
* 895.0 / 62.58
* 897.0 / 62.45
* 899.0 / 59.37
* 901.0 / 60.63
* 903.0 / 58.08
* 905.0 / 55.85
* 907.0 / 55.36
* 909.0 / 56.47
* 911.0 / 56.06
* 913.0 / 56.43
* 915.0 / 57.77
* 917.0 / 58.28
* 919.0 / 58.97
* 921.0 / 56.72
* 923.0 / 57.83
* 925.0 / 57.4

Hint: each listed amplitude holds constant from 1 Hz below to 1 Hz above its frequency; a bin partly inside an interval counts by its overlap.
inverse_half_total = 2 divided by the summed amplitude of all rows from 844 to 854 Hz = 0.0062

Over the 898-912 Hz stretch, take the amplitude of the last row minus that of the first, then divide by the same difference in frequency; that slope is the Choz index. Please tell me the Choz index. -0.28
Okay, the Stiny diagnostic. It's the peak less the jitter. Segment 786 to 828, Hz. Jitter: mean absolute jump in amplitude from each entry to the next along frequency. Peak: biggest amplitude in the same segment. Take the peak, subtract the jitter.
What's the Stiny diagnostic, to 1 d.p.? 67.8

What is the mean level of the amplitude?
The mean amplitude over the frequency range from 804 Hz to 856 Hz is 65.7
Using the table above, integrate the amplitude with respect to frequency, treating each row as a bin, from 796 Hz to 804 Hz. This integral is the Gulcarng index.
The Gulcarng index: 496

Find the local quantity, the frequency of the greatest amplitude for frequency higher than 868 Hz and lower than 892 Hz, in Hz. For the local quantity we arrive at 881.0 Hz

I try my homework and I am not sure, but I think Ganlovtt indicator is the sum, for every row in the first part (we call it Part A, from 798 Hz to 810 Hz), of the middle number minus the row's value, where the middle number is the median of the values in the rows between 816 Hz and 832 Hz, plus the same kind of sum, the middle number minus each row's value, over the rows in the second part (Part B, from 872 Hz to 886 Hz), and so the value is 47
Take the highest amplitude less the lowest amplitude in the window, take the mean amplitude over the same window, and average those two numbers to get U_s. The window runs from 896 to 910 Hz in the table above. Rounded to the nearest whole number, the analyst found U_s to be 33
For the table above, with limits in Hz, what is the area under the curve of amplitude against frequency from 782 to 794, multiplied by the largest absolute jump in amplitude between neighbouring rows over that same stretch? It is 1767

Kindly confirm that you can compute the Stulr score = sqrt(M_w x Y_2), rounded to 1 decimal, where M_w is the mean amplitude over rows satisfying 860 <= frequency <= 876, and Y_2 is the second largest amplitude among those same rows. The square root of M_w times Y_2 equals 65.3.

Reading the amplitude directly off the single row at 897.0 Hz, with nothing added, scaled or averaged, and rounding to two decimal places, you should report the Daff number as 62.45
